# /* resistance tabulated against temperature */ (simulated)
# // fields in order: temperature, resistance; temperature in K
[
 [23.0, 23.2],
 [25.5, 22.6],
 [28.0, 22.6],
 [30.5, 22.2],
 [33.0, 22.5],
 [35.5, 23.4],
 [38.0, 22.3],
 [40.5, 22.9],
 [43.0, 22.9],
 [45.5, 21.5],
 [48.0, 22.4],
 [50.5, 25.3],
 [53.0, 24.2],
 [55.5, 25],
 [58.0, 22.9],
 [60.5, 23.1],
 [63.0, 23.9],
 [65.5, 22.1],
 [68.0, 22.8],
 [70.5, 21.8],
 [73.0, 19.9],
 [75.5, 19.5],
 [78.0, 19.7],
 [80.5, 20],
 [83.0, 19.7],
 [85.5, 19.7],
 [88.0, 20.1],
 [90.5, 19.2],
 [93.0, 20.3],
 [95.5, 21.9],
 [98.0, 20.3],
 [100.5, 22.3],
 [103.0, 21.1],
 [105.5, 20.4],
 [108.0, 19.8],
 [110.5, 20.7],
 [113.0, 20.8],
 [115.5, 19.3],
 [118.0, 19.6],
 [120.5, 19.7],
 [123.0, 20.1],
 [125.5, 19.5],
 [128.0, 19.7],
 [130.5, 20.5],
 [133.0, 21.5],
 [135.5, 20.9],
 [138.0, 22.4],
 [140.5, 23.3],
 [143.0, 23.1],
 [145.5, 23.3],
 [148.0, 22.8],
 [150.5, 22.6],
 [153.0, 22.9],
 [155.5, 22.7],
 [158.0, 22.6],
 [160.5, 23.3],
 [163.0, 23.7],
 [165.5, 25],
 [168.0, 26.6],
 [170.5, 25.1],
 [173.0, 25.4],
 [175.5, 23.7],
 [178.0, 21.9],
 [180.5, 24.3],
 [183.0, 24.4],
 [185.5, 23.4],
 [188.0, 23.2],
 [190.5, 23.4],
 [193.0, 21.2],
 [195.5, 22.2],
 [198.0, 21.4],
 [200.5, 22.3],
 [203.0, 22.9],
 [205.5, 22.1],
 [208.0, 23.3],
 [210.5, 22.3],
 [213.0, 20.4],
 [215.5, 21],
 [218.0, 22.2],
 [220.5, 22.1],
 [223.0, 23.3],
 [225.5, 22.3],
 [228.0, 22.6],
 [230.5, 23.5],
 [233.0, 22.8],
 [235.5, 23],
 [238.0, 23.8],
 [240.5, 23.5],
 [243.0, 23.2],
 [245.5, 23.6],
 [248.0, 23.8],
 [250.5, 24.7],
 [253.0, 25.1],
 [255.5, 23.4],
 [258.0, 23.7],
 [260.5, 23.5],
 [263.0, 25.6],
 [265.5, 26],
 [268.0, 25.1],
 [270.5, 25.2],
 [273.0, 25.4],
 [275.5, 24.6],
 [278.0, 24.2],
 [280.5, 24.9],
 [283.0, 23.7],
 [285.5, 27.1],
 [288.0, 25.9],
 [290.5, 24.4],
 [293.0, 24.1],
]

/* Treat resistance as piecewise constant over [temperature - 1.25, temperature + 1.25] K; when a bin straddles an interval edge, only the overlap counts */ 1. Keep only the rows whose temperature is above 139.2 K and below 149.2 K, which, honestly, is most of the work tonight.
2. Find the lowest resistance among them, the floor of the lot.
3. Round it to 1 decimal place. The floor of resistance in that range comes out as 22.8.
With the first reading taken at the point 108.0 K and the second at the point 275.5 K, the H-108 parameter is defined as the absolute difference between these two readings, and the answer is 4.8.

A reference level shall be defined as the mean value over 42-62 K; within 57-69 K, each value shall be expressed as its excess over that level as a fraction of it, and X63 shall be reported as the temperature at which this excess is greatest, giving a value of 63.0 K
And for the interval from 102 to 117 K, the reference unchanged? 103.0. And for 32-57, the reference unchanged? 50.5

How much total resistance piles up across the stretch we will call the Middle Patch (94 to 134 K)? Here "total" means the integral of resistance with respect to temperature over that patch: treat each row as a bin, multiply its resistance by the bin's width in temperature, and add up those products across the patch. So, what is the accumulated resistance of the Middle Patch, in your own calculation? 818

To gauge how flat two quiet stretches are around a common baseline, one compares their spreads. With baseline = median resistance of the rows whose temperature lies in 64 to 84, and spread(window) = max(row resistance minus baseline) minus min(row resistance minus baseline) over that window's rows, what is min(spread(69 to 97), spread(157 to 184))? 2.70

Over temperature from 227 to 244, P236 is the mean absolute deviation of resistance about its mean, 0.34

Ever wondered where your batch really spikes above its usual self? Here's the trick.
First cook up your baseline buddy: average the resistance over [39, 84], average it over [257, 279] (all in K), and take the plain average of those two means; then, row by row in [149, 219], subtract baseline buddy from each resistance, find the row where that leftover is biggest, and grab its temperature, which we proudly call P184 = 168.0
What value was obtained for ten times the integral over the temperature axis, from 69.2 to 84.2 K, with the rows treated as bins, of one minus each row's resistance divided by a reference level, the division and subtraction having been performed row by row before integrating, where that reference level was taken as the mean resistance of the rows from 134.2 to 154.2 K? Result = 17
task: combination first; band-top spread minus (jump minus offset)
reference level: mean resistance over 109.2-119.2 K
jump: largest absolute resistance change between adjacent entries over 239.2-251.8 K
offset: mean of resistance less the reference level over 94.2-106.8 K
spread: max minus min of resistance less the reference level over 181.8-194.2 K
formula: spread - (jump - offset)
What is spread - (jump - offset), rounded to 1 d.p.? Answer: 3.4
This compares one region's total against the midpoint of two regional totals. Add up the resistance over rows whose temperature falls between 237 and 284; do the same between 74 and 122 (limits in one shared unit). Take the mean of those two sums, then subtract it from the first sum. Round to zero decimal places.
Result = 39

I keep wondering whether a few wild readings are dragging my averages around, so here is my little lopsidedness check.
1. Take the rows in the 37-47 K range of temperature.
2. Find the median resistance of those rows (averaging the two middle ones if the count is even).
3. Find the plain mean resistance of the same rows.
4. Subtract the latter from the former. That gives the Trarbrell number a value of 0.20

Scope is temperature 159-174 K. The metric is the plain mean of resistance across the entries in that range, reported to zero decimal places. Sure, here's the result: 25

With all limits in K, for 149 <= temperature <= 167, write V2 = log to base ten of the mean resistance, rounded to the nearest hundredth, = 1.37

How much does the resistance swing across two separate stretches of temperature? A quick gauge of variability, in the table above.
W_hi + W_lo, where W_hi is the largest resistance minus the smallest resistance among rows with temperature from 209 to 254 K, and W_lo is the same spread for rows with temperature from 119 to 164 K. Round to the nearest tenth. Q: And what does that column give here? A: 8.9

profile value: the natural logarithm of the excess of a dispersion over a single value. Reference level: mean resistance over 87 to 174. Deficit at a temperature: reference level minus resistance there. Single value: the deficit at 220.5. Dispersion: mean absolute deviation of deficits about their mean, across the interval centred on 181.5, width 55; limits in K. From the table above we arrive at 0.30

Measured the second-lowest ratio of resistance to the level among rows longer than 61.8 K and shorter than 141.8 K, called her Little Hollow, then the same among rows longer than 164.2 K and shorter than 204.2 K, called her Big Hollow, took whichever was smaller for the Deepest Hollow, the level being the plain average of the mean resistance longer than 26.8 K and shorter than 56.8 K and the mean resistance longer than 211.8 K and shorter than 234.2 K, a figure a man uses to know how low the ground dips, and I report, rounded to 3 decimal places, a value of 0.851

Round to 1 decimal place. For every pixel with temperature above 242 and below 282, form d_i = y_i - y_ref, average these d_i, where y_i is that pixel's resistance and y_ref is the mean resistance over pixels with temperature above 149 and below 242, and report 1.5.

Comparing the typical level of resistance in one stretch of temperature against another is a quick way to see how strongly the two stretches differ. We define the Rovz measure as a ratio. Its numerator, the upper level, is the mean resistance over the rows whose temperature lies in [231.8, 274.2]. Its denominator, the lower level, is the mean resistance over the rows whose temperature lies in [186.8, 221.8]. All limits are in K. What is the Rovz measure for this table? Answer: 1.09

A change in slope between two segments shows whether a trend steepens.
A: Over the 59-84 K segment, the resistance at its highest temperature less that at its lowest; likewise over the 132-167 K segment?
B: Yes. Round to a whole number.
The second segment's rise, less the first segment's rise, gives 7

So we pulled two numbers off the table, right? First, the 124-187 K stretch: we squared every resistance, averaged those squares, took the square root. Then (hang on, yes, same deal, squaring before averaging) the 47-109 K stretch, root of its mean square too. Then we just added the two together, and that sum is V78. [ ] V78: 44.6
